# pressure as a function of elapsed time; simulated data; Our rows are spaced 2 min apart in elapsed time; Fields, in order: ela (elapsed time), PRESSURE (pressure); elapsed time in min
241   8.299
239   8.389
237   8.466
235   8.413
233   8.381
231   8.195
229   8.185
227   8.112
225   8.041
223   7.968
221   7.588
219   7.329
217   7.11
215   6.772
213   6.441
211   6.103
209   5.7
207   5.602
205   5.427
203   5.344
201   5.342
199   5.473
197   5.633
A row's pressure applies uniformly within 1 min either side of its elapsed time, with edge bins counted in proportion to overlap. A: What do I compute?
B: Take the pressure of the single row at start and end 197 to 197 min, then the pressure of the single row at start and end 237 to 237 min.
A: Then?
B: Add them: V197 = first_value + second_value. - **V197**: 14.1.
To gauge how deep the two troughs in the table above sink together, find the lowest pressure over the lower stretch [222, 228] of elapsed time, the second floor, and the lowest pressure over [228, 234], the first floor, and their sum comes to 16.2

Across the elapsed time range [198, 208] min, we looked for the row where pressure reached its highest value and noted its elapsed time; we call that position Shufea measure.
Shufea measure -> 207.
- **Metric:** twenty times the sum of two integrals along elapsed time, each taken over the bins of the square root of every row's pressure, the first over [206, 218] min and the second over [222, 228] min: 942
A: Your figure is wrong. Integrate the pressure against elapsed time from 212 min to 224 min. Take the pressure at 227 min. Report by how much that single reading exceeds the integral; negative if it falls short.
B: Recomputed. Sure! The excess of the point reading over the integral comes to -78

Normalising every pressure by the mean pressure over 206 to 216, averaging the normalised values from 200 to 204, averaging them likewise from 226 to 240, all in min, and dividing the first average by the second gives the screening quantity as 0.643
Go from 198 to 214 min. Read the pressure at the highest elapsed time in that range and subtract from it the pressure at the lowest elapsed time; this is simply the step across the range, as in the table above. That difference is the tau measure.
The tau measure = 0.97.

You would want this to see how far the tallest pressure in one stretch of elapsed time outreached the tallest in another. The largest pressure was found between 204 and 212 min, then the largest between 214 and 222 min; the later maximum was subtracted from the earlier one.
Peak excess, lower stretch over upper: -1.5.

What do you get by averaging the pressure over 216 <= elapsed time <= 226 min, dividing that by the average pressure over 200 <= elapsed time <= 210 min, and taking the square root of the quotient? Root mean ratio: 1.18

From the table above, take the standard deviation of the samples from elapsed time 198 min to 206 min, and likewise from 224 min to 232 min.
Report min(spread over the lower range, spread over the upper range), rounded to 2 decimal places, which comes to 0.06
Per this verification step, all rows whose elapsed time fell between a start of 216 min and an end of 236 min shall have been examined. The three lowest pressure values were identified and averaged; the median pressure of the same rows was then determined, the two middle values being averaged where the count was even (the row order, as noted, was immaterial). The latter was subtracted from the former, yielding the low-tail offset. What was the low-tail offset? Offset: -0.73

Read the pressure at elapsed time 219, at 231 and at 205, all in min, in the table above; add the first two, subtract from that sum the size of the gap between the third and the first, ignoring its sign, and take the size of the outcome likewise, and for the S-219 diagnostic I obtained 13.6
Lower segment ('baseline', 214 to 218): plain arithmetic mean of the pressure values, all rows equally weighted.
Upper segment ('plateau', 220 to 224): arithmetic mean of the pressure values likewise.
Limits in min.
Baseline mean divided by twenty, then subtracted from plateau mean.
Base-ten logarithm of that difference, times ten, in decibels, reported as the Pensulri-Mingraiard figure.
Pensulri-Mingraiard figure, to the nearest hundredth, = 8.71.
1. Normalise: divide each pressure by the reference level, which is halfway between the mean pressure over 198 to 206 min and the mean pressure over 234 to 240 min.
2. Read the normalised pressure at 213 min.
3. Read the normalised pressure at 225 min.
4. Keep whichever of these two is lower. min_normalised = 0.93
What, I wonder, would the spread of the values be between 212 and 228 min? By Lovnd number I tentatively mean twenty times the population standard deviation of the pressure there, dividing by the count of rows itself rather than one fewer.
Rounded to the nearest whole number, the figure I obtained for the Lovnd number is 12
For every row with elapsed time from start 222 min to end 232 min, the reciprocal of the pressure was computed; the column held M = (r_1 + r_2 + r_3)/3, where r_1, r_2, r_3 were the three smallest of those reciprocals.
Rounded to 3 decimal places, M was 0.122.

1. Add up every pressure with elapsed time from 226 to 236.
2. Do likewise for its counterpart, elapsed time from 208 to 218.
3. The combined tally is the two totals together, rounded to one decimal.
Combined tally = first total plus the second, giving 73.4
